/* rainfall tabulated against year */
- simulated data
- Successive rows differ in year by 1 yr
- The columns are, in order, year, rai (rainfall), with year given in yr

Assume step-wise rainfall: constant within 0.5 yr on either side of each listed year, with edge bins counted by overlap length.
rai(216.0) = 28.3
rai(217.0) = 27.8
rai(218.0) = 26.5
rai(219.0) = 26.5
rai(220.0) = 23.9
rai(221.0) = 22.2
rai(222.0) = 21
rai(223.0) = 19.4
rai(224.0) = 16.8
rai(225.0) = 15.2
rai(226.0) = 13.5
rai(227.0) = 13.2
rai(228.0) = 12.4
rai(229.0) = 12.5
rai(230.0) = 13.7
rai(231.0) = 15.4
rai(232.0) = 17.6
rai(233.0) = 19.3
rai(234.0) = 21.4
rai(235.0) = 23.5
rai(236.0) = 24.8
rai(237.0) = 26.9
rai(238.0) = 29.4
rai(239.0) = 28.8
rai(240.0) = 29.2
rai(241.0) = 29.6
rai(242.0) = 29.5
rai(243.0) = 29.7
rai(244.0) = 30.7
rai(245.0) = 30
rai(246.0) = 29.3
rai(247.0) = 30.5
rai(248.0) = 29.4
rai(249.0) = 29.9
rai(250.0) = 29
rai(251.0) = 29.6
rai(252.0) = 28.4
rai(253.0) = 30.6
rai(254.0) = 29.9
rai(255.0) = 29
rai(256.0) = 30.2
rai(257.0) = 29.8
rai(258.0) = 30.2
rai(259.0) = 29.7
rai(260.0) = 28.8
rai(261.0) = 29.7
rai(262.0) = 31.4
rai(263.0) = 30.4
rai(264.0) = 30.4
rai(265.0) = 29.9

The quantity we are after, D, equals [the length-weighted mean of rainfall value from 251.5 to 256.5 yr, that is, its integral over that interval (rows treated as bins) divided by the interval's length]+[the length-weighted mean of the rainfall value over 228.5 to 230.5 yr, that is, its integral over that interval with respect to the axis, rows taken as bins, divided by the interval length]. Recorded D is 43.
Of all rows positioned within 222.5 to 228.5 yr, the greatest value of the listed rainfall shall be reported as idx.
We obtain 19.4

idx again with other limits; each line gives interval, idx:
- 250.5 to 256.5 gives 30.6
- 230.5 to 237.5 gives 26.9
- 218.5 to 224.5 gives 26.5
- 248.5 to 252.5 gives 29.9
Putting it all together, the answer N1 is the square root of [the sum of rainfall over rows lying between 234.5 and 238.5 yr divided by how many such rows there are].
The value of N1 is 5.11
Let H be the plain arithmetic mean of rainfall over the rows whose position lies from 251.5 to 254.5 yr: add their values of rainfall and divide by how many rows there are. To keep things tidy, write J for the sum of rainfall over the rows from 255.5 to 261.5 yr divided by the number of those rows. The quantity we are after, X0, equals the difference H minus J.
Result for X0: -0.1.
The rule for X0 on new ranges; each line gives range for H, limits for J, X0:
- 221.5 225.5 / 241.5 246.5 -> -11.7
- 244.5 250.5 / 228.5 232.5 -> 14.9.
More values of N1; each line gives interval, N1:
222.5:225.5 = 4.14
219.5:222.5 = 4.73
